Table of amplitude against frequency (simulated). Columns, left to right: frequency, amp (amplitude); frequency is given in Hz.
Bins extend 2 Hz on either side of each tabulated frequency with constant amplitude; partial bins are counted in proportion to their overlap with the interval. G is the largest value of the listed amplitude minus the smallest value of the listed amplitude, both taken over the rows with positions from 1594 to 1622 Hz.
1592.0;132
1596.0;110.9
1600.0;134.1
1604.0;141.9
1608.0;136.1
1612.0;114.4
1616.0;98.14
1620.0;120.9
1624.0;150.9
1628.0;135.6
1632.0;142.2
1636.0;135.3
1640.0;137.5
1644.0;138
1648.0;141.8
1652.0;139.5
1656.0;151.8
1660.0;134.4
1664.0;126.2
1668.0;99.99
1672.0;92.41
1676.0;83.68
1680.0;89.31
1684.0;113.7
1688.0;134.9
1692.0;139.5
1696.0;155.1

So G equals 44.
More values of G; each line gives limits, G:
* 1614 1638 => 53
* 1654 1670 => 52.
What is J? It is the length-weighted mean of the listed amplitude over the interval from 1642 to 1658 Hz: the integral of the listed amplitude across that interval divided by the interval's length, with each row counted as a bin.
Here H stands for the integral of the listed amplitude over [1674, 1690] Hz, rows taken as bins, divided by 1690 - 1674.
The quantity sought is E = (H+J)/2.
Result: 124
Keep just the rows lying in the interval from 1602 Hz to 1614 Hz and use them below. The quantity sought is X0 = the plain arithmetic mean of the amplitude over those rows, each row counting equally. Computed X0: 131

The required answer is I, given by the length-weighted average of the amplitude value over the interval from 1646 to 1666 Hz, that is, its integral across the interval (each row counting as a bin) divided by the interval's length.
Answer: 139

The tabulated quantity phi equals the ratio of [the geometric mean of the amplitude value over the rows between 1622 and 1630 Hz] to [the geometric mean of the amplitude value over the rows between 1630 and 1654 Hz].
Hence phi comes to 1.03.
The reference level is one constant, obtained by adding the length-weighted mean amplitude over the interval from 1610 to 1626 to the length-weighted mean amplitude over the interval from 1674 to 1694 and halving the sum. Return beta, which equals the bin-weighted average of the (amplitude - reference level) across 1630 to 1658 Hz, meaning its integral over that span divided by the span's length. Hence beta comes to 24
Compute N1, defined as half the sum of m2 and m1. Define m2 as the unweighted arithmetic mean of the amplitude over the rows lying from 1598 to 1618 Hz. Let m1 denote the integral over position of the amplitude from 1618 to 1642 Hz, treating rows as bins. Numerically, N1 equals 1707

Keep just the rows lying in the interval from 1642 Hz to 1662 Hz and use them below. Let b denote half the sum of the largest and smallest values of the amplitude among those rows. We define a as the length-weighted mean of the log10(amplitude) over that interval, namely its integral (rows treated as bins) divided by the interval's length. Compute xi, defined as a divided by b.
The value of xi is 0.0150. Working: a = 2.15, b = 143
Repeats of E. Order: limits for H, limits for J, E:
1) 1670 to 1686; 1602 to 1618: 109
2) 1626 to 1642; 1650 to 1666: 138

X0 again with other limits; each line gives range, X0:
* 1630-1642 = 138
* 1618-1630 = 136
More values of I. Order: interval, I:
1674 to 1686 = 96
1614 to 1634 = 130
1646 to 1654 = 141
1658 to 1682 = 104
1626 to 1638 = 138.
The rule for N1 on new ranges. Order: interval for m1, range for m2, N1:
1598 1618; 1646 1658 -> 1321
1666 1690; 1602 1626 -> 1292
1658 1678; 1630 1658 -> 1144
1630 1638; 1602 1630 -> 619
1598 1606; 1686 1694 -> 621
